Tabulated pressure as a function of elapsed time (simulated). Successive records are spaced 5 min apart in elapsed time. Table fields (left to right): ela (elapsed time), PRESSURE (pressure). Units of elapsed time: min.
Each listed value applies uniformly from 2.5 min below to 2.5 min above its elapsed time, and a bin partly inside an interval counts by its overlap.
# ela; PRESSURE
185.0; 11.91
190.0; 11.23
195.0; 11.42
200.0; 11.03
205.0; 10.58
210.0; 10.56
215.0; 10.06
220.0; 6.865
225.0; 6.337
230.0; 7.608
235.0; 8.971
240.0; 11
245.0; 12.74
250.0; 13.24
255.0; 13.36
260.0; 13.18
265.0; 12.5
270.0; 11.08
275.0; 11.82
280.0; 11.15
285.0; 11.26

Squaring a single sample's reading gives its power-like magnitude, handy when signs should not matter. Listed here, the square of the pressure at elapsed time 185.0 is 142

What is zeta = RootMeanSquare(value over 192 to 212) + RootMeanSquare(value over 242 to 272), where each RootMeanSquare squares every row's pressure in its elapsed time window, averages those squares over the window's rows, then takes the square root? 24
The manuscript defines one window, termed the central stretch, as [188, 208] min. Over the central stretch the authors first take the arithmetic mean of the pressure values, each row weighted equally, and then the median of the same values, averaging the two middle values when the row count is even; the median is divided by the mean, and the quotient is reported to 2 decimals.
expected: 1.01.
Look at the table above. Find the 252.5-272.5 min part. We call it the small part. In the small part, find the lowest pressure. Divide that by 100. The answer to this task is 0.11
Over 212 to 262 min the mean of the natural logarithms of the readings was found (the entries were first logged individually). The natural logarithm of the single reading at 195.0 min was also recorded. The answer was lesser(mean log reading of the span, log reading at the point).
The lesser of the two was 2.30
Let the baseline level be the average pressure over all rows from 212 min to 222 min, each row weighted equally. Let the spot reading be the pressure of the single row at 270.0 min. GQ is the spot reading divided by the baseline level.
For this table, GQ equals 1.3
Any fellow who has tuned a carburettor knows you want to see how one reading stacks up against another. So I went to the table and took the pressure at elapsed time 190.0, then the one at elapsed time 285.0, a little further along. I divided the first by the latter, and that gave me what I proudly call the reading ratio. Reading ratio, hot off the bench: 1.00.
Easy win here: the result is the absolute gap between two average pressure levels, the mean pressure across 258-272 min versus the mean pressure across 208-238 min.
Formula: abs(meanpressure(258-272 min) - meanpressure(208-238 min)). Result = 3.9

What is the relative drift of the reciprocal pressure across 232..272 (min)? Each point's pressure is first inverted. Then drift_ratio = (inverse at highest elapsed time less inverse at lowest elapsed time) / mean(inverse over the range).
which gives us -0.25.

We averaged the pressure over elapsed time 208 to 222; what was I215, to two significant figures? 9.2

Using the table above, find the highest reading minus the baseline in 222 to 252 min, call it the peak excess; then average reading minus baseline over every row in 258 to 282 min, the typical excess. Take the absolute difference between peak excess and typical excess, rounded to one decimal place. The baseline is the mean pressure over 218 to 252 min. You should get 1.3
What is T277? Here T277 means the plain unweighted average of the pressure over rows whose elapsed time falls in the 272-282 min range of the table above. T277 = 11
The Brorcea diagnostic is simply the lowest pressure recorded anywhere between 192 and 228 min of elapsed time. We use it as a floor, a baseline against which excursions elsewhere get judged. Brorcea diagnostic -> 6.337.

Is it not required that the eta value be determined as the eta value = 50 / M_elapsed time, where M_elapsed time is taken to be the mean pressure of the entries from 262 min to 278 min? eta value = 4.2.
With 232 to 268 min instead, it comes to 4.1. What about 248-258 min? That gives 3.8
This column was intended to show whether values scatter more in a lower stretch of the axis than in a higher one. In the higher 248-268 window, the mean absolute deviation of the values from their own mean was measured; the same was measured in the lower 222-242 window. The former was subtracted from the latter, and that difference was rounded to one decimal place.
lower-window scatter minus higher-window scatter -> 1.2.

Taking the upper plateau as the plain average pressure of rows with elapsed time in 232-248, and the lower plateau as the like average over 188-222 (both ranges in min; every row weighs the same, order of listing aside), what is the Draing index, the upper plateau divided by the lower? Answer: 1.06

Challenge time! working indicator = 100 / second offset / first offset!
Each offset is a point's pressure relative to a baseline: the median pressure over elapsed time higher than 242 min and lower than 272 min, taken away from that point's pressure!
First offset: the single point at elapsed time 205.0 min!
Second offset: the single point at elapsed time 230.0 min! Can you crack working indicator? 8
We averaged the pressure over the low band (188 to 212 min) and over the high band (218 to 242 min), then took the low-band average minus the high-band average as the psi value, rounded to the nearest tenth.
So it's 2.8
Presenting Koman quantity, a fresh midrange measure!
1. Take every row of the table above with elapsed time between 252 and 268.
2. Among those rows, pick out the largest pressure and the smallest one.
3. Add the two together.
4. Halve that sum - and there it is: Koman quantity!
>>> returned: 13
